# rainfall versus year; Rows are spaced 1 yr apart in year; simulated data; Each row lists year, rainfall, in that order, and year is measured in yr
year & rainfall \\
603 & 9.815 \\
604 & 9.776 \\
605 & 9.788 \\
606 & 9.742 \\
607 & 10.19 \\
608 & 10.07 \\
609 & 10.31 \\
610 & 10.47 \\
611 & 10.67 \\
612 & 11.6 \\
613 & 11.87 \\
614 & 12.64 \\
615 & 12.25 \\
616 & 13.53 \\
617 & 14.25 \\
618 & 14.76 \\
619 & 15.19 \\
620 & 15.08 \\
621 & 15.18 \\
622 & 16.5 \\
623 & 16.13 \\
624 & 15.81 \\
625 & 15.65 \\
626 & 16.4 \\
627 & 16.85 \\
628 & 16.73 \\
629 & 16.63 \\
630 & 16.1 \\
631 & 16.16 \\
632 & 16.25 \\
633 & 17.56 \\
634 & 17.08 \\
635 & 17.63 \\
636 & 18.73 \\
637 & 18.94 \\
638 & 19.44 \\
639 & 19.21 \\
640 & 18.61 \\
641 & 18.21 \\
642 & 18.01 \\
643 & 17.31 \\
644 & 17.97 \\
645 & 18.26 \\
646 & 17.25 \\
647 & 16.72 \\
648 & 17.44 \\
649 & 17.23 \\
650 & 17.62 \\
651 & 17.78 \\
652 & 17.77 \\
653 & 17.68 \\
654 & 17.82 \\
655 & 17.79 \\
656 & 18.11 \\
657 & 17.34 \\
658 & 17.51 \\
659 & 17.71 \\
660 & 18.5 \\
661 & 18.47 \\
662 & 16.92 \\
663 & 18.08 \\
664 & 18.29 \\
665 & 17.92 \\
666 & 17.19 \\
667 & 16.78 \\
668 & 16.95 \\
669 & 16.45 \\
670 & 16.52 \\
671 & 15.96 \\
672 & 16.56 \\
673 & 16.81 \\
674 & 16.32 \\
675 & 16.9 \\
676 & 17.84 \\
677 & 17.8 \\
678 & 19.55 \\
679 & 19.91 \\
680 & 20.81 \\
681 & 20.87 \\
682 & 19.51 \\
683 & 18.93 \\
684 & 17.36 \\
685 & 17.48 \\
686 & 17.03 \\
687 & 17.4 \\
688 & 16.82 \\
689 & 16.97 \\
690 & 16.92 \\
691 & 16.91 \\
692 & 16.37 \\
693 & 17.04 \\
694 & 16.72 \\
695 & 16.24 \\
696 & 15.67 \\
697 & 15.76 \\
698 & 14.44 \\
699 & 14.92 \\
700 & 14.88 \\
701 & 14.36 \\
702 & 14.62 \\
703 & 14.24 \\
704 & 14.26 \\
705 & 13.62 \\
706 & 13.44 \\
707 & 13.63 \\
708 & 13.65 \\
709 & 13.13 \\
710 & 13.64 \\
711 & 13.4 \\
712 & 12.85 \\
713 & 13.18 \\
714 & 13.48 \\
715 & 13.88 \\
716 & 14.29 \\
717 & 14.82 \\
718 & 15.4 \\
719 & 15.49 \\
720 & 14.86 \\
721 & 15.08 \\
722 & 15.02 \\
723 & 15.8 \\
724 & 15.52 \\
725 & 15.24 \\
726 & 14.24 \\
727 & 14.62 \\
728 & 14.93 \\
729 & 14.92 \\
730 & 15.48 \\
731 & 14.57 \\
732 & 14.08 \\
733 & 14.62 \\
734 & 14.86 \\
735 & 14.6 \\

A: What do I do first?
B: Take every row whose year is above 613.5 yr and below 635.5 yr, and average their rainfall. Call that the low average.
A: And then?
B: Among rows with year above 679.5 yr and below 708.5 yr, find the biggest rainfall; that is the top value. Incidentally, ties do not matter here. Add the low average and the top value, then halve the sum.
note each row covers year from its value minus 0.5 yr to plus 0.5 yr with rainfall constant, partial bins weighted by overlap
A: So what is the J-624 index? 18.3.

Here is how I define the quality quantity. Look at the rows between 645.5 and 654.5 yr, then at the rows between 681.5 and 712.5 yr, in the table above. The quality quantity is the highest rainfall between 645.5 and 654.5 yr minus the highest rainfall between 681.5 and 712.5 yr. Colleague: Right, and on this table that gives -1.7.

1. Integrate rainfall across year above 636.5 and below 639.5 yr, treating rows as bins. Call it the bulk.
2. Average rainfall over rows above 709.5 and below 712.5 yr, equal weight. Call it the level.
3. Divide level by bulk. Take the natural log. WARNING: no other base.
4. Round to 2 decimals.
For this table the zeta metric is -1.47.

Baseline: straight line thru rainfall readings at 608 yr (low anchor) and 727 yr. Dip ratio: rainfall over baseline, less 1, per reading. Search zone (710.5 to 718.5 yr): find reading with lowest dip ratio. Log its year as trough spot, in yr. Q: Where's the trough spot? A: 712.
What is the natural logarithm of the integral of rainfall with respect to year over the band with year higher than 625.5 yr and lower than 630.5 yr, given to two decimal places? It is 4.42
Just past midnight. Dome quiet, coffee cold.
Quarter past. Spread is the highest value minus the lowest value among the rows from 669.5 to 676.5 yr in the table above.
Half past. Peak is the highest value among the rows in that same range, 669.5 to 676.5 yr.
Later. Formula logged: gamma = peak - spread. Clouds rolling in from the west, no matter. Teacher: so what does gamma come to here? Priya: 16.0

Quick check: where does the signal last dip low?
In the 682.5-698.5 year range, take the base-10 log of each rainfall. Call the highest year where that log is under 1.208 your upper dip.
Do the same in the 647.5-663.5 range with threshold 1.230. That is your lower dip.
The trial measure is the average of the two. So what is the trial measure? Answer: 680.0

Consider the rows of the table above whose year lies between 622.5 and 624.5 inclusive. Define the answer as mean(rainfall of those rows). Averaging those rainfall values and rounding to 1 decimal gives 16.0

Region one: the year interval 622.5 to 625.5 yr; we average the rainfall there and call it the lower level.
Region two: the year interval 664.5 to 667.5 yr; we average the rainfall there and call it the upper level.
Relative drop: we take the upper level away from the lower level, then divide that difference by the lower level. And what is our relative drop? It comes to -0.09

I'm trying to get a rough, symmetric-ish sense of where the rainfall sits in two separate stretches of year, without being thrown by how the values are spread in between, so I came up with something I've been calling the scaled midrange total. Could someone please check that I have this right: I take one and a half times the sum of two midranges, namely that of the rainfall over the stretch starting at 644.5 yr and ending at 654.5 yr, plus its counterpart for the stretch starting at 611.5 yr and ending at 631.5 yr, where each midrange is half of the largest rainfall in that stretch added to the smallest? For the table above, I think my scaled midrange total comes 47.6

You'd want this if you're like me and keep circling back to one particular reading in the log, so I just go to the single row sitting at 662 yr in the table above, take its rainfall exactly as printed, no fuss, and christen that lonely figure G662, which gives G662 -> 16.92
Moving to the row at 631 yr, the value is 16.16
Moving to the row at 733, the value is 14.62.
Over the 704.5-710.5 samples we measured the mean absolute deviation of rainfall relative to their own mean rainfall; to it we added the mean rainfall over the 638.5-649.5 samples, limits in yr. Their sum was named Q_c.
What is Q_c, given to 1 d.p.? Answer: 18.0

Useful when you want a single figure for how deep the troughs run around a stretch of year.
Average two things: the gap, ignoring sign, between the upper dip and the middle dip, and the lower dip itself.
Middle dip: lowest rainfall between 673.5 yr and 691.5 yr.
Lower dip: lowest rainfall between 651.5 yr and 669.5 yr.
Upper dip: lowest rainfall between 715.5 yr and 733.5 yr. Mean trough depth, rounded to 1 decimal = 9.3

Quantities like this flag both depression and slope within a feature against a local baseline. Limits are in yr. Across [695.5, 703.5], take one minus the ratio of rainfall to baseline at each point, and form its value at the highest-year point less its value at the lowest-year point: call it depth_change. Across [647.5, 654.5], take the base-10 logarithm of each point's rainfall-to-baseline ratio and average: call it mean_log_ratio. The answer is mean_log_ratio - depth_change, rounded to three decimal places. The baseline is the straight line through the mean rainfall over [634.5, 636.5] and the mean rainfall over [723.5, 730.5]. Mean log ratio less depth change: -0.076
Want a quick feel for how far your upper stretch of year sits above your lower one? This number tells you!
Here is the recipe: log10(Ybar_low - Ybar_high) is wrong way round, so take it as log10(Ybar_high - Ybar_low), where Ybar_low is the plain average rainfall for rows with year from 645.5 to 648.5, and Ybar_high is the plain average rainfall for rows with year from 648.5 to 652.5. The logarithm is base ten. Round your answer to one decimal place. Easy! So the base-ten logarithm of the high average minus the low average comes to -0.3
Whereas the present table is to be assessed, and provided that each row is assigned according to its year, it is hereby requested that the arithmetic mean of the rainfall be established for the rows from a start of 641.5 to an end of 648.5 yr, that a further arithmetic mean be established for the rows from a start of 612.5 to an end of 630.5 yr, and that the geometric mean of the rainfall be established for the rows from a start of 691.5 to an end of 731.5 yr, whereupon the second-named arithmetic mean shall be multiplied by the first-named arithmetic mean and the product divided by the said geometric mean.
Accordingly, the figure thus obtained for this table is 18.1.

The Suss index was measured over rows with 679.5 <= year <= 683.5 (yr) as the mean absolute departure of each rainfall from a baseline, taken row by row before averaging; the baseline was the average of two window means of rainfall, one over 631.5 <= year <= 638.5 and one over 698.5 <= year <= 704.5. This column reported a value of 3.8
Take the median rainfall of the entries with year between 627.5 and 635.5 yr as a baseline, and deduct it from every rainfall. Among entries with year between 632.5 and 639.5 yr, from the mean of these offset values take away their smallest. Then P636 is 1.29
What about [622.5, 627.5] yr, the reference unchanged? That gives 0.52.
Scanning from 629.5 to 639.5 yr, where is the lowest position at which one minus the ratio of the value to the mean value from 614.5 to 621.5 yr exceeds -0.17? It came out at 630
